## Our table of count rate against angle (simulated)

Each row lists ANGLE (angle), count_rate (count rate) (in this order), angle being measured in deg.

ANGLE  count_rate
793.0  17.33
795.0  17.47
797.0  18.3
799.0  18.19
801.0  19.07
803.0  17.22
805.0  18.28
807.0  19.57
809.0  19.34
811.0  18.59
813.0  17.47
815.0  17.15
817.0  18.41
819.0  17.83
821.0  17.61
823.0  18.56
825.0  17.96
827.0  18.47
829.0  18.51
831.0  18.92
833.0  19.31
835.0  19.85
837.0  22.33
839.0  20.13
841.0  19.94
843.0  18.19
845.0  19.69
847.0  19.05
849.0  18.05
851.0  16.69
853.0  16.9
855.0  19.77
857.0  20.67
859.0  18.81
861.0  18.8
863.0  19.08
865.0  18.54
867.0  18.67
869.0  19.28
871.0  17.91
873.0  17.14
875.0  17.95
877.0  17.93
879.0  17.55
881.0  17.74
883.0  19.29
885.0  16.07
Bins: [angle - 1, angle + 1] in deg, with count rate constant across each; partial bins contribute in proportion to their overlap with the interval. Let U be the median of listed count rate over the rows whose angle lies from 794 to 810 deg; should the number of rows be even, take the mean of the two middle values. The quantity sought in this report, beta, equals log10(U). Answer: 1.26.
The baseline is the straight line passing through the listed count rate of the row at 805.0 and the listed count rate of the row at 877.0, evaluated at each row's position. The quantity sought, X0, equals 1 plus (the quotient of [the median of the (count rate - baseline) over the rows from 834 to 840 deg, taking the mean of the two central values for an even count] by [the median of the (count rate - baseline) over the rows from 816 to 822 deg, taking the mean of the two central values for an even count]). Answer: -4.3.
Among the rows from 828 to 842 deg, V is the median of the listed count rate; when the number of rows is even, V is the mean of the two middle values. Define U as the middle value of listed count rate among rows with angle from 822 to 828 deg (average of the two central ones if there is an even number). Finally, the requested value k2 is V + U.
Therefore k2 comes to 38.3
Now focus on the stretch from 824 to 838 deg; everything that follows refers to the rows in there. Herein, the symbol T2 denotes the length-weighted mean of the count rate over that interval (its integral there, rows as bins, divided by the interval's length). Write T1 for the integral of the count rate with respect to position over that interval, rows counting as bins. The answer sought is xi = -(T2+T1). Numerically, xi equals -290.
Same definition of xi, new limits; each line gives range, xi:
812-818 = -124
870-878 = -160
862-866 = -94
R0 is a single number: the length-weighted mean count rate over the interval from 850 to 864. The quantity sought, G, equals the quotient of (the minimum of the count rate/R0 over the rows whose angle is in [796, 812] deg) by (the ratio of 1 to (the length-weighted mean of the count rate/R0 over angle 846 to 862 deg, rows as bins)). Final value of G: 0.92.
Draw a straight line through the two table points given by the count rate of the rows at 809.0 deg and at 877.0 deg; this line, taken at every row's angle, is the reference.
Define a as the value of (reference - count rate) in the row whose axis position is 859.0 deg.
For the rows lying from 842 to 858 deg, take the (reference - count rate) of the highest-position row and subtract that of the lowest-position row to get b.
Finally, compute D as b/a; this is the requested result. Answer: 5.5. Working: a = -0.5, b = -3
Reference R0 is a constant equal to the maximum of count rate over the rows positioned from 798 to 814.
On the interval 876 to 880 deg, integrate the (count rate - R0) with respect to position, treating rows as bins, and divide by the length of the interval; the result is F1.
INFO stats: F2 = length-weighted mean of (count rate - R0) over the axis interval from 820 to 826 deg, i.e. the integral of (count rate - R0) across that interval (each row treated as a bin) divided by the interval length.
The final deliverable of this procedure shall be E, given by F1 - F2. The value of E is -0.30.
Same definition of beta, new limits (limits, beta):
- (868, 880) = 1.25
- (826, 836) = 1.28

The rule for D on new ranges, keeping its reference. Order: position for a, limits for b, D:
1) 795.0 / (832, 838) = -1.4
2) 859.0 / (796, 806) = 0.3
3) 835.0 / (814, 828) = 1.5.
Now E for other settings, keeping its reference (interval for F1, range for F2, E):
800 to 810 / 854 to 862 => -0.82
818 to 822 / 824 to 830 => -0.59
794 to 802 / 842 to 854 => 0.16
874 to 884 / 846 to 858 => -0.43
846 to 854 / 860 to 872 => -1.04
